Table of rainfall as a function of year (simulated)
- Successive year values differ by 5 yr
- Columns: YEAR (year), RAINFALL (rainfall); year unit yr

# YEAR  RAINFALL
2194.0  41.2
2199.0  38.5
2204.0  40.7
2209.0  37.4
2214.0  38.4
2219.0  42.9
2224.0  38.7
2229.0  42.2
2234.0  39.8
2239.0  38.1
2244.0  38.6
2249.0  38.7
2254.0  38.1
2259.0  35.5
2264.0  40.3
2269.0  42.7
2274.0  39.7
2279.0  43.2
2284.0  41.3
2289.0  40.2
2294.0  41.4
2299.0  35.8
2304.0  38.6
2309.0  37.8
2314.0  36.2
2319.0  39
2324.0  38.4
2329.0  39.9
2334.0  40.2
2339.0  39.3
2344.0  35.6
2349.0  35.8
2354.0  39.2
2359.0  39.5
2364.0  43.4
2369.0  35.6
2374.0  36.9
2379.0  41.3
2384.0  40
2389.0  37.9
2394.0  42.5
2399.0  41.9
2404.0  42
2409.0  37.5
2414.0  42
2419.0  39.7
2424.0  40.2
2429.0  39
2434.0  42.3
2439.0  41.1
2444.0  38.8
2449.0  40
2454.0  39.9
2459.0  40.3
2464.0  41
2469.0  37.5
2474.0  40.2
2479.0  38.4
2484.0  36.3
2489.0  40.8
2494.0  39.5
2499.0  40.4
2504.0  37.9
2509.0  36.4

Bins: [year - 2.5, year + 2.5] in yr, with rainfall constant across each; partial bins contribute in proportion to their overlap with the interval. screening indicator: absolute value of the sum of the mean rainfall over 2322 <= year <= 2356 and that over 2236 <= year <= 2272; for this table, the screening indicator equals 77.2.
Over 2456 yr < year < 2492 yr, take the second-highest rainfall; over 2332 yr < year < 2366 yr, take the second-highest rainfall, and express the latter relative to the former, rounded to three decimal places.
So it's 0.985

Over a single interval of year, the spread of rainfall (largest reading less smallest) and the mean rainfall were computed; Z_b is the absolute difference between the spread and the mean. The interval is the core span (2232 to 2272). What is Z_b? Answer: 31.8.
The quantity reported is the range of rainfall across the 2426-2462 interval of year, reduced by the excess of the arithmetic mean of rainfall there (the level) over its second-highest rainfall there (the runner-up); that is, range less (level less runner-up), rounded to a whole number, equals 4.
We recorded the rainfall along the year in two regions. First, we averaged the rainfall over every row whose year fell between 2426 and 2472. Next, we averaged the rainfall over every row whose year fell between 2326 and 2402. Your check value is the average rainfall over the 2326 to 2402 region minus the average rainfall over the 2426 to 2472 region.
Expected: -0.7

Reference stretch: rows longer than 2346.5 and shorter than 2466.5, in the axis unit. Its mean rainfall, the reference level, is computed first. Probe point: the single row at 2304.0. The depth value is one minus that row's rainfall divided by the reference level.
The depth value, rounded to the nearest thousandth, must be 0.033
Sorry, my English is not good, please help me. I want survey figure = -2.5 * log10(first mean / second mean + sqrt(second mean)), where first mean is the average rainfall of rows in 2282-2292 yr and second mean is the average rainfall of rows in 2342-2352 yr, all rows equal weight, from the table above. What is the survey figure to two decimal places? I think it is -2.13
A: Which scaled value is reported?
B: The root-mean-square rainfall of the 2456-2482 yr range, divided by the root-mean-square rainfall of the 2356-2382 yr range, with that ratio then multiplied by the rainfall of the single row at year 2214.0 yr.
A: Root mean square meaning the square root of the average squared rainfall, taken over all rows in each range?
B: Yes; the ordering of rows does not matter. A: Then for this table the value 38.5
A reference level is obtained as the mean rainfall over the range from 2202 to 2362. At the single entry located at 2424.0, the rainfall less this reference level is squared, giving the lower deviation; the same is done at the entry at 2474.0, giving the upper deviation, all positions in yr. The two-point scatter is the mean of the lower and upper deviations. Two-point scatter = 1.1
